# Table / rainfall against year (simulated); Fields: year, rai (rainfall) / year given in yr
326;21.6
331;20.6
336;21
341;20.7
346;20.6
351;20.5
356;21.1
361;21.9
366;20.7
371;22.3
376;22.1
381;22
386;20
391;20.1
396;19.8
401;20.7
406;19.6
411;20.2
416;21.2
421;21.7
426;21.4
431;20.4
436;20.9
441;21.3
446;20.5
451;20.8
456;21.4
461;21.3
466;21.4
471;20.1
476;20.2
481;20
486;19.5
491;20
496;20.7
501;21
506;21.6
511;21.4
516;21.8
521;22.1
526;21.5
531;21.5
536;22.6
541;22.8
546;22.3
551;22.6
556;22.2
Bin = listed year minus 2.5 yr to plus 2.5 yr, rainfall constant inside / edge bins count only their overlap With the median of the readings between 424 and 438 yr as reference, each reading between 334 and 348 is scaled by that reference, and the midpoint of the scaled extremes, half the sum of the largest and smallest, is 1.00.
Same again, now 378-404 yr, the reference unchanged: 1.00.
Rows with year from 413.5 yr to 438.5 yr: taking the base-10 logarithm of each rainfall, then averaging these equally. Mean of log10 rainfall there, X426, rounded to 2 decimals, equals 1.32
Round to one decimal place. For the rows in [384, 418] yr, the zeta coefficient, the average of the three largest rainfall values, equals 20.7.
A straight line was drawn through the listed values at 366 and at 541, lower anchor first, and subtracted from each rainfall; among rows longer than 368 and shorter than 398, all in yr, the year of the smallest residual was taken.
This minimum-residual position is 396 yr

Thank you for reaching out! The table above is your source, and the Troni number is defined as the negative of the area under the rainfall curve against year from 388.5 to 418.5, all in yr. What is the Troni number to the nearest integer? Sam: -608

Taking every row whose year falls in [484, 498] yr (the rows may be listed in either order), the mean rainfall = 20.1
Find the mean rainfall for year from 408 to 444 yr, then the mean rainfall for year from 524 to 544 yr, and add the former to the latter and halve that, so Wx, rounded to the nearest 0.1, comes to 21.6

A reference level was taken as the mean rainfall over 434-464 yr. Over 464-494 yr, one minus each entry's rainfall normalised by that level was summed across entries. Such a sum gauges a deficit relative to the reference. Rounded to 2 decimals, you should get 0.24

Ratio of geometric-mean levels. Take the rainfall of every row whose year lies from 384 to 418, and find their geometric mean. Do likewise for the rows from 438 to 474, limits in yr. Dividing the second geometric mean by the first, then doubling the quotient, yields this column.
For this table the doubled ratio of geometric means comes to 2.07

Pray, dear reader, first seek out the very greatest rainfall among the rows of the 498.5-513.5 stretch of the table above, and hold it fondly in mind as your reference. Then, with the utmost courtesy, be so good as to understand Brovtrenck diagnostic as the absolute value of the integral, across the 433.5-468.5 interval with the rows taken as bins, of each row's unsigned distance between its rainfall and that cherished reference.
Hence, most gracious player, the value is 18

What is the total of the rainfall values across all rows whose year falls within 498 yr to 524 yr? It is 108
